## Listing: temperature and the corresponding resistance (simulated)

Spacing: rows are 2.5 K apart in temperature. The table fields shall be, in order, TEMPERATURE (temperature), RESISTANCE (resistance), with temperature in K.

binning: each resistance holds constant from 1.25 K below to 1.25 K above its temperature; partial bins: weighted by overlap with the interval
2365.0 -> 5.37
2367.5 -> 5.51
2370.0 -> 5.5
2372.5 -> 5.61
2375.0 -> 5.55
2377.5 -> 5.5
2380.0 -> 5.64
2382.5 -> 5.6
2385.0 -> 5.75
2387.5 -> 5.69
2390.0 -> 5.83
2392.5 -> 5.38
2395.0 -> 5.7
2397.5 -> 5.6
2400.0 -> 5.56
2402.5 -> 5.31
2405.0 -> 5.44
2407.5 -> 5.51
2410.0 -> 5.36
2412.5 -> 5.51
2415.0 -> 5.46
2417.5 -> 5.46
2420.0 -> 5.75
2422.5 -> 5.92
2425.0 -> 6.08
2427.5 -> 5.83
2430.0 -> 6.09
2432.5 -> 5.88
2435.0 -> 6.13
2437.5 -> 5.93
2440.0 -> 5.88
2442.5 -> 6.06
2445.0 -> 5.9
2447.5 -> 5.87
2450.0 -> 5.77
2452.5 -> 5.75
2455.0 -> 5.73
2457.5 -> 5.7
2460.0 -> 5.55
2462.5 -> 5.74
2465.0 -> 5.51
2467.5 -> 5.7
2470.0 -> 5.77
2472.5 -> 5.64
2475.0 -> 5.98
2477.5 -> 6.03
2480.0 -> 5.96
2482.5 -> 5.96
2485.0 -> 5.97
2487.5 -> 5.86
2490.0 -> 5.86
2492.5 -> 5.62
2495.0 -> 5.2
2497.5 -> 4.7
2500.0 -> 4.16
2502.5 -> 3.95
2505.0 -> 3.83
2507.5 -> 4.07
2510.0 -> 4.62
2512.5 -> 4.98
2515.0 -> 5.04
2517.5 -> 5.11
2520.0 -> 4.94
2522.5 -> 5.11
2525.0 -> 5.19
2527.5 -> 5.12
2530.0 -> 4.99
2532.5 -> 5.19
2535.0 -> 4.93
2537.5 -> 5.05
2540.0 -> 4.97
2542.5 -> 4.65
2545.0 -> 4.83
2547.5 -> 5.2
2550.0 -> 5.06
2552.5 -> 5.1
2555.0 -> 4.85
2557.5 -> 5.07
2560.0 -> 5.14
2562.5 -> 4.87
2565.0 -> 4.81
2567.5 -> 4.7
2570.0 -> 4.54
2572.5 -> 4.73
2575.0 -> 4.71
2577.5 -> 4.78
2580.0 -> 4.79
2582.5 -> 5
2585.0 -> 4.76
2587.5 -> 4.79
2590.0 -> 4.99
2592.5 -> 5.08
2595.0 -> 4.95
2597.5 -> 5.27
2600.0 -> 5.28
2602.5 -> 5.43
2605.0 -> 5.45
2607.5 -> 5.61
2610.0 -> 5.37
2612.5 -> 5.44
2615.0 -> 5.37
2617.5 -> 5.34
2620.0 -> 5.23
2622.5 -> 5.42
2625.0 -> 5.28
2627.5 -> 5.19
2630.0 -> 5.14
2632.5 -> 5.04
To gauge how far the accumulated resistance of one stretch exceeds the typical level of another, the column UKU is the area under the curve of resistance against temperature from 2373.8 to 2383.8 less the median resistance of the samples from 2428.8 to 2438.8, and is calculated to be 49.7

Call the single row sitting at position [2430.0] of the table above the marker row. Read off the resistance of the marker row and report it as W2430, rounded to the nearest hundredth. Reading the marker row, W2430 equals 6.09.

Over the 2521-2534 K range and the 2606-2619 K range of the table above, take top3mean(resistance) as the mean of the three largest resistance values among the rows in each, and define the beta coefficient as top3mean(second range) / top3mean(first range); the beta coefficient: 1.06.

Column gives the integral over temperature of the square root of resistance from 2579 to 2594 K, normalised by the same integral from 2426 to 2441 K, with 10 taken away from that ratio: -9.093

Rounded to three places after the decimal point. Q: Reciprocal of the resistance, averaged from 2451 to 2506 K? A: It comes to 0.186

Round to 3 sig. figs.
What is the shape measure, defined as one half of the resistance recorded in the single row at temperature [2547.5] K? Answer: 2.60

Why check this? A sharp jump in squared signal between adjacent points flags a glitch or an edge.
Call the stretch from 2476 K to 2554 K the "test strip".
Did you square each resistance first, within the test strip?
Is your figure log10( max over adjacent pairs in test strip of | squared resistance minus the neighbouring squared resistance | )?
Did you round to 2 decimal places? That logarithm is 0.69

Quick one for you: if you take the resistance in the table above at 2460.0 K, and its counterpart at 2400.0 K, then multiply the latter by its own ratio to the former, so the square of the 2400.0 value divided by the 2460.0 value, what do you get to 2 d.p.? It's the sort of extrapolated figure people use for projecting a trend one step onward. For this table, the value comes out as 5.57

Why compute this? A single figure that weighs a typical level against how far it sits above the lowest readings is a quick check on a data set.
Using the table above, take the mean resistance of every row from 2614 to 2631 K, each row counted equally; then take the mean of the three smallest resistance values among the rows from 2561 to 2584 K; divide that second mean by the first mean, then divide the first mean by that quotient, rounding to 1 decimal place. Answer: 6.0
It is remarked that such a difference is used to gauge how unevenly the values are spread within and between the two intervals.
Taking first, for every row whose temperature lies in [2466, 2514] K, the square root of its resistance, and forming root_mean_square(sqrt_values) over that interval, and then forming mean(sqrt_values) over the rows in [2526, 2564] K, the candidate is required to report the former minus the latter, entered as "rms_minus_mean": 0.056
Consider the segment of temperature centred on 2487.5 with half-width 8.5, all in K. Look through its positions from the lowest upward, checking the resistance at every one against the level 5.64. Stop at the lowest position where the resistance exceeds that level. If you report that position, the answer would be 2480.0 K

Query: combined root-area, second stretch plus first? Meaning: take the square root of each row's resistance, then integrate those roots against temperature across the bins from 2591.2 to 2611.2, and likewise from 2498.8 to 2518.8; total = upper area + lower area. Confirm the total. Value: 88.3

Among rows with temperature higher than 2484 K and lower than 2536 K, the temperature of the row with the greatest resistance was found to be 2485.0 K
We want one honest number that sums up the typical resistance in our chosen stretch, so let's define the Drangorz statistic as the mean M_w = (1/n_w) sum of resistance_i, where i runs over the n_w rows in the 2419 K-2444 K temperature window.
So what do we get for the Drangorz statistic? 6.0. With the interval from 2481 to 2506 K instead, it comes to 5.1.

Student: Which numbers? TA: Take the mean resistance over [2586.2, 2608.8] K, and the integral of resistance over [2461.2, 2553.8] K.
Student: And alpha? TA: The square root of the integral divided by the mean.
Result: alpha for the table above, 9.6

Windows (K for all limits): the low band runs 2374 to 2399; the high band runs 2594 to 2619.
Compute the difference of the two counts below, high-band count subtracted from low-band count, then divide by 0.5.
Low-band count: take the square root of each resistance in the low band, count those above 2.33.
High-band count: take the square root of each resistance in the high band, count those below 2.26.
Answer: 16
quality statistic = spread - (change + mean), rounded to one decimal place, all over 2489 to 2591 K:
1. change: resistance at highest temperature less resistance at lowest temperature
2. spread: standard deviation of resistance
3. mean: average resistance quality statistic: -3.6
